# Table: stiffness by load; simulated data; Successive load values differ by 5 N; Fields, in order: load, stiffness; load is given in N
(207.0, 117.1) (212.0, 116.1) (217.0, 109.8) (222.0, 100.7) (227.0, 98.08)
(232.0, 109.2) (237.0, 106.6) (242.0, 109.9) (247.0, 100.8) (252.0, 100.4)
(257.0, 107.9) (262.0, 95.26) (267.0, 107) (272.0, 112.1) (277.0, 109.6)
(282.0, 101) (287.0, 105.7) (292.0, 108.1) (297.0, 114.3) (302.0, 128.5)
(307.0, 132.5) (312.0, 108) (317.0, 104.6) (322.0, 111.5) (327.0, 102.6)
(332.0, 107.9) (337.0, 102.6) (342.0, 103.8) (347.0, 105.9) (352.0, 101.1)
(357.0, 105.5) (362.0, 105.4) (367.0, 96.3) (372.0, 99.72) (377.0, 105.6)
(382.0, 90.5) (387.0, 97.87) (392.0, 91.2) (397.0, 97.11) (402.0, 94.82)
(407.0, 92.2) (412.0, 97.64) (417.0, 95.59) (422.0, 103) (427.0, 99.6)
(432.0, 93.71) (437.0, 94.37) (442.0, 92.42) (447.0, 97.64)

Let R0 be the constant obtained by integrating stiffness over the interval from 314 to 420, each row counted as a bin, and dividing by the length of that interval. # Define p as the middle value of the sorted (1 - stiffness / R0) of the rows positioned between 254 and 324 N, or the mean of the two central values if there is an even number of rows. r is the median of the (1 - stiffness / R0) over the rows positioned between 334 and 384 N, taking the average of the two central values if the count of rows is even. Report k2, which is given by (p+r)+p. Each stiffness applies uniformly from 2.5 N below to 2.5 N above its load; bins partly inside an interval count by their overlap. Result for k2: -0.18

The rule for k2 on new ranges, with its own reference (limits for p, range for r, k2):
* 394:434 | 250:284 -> 0.02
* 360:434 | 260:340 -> -0.01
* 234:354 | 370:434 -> -0.09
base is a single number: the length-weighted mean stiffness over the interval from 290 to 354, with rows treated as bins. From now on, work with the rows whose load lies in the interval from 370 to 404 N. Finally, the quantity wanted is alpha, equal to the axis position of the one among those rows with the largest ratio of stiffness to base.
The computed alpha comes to 377.0 N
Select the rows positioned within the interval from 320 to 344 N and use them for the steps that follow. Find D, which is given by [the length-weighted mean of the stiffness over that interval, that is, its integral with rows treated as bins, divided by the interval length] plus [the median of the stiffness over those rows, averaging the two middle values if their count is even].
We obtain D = 209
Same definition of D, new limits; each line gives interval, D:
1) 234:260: 212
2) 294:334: 223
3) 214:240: 212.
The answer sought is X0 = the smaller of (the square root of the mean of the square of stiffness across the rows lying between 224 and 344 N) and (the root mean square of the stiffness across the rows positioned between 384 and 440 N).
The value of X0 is 96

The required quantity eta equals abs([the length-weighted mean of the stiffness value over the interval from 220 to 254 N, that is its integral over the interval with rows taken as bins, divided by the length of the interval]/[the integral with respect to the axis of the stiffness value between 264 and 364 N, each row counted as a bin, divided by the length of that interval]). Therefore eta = 0.95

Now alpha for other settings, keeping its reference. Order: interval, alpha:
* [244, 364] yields 307.0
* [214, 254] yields 242.0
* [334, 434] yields 347.0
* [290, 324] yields 307.0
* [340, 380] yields 347.0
